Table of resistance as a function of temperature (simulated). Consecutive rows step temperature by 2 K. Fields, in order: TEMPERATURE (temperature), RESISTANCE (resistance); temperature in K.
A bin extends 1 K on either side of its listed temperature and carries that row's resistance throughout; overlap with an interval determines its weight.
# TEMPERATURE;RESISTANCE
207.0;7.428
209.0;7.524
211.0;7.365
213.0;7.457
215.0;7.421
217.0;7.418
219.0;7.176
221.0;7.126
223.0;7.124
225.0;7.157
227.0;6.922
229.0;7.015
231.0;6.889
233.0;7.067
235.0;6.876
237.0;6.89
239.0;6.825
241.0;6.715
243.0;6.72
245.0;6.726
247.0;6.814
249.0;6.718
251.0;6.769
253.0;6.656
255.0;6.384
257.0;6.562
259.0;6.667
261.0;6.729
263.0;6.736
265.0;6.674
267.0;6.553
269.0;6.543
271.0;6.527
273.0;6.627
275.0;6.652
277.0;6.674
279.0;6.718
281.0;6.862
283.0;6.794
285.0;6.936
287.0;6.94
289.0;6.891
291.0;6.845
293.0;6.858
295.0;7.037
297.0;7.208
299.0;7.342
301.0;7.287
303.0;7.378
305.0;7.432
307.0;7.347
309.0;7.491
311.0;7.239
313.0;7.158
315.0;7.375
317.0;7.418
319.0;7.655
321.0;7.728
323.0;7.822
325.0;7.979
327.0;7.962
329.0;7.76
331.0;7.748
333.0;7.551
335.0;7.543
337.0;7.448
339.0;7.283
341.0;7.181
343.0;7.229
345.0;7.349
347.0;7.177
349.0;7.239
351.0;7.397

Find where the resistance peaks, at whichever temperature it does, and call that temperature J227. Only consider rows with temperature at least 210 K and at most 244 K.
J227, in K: 213.0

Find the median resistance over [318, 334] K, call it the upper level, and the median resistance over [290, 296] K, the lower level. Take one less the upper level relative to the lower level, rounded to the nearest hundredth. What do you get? -0.13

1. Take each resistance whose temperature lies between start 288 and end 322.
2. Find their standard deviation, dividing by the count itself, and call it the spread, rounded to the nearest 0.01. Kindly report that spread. 0.25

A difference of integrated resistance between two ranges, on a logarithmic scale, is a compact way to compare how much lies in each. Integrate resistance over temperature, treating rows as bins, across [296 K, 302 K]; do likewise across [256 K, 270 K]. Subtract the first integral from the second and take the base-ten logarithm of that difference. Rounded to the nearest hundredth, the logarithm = 1.69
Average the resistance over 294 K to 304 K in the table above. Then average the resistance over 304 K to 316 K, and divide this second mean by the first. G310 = 1.01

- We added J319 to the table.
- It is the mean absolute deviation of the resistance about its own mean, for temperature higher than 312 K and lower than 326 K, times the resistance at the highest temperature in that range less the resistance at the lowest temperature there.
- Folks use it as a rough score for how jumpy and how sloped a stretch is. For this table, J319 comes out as 0.19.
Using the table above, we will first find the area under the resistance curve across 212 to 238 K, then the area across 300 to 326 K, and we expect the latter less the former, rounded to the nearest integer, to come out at 10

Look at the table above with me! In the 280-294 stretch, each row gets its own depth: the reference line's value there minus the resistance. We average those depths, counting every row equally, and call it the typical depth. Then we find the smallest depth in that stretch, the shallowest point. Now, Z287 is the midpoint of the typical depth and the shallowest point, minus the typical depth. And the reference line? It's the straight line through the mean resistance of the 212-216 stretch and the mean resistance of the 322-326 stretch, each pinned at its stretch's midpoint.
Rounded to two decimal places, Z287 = -0.03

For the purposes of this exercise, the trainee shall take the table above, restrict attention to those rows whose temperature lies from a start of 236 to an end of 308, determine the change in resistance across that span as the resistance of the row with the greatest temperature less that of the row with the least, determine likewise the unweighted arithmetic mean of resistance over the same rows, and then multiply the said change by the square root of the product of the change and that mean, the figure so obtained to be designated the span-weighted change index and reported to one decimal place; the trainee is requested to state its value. 0.8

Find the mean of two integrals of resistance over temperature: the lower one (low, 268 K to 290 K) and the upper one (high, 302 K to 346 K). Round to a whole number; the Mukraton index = 239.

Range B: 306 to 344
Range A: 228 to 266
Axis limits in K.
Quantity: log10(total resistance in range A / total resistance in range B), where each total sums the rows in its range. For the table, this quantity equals -0.046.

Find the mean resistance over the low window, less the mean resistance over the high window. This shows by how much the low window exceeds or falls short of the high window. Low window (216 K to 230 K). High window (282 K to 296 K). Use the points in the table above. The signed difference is 0.2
